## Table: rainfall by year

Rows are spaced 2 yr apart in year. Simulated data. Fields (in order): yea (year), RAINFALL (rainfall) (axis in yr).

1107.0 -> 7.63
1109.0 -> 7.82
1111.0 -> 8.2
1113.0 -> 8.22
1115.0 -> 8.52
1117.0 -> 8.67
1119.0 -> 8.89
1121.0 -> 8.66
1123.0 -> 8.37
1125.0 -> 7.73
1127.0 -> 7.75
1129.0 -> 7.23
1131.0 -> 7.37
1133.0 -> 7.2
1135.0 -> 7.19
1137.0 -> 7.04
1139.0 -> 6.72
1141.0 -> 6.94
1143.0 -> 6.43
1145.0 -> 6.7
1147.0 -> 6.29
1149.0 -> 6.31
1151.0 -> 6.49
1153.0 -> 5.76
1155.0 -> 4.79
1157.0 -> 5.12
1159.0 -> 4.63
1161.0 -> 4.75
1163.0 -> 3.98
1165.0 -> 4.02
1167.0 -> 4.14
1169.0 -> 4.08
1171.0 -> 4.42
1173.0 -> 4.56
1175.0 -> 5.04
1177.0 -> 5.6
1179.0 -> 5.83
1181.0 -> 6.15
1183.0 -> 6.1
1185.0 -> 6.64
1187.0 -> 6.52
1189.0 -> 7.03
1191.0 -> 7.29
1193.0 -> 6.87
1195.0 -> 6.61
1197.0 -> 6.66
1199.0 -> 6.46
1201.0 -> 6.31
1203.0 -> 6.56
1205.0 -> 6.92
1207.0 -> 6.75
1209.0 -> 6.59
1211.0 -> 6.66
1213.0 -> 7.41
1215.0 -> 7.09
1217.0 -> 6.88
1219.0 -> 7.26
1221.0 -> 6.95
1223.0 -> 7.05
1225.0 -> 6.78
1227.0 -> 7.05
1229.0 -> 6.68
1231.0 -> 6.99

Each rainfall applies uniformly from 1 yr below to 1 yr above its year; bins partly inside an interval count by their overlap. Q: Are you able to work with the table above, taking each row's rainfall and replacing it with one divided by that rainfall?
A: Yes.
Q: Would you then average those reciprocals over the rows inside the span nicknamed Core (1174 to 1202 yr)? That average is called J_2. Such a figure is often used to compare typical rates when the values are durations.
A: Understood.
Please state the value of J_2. 0.158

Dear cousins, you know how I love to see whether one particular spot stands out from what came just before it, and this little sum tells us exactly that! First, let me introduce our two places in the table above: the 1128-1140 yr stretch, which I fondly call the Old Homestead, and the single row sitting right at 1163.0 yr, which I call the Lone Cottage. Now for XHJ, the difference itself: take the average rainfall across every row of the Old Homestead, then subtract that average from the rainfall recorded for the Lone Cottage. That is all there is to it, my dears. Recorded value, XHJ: -3.1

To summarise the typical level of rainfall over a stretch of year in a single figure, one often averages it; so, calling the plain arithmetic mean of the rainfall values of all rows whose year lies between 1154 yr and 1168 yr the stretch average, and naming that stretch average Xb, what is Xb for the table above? 4.5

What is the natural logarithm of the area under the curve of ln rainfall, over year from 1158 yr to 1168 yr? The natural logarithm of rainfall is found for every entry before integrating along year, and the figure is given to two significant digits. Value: 2.7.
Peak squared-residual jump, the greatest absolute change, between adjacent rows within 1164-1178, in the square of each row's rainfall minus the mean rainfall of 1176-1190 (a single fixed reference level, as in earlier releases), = 1.4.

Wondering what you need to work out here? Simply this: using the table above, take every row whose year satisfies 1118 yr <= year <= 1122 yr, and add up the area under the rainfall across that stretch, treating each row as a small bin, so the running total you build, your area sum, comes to 35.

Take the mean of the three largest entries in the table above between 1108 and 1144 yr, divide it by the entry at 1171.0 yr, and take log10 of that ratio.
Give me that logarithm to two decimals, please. 0.30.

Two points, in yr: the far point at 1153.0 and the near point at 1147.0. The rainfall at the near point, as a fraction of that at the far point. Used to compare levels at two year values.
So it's 1.09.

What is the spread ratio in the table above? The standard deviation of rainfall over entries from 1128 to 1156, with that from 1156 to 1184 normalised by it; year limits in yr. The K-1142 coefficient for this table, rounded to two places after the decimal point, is 1.11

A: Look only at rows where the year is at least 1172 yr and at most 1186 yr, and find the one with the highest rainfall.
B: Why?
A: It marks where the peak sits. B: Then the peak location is 1185.0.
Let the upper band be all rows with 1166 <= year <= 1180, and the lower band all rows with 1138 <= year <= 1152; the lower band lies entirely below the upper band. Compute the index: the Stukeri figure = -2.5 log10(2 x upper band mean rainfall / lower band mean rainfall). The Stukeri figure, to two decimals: -0.42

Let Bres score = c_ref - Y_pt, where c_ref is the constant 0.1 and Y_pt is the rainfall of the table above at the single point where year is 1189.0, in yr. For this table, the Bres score -6.9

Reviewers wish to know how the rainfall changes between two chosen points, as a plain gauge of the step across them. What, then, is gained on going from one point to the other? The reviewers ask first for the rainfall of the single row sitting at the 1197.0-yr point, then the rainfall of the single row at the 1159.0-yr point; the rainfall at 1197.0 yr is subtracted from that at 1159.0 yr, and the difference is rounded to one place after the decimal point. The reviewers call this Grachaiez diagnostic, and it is -2.0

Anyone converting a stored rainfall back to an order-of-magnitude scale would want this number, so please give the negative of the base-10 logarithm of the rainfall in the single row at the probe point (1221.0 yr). -0.84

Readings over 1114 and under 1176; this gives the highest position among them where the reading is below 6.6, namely 1175.0 yr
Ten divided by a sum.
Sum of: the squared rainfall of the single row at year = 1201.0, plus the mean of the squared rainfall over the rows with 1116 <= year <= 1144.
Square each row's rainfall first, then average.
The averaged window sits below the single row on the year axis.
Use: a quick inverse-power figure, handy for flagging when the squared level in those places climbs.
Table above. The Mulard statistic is 0.102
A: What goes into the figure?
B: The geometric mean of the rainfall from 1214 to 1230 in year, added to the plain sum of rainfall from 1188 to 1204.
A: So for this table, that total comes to 61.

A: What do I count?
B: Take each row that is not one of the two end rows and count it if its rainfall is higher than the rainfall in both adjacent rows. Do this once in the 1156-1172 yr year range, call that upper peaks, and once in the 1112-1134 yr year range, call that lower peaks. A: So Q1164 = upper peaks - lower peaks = -1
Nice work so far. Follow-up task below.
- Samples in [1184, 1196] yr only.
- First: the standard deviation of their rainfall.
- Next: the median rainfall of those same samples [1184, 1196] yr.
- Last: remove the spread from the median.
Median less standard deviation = 6.5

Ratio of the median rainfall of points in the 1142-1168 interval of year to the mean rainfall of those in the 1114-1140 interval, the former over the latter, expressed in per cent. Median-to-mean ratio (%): 66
